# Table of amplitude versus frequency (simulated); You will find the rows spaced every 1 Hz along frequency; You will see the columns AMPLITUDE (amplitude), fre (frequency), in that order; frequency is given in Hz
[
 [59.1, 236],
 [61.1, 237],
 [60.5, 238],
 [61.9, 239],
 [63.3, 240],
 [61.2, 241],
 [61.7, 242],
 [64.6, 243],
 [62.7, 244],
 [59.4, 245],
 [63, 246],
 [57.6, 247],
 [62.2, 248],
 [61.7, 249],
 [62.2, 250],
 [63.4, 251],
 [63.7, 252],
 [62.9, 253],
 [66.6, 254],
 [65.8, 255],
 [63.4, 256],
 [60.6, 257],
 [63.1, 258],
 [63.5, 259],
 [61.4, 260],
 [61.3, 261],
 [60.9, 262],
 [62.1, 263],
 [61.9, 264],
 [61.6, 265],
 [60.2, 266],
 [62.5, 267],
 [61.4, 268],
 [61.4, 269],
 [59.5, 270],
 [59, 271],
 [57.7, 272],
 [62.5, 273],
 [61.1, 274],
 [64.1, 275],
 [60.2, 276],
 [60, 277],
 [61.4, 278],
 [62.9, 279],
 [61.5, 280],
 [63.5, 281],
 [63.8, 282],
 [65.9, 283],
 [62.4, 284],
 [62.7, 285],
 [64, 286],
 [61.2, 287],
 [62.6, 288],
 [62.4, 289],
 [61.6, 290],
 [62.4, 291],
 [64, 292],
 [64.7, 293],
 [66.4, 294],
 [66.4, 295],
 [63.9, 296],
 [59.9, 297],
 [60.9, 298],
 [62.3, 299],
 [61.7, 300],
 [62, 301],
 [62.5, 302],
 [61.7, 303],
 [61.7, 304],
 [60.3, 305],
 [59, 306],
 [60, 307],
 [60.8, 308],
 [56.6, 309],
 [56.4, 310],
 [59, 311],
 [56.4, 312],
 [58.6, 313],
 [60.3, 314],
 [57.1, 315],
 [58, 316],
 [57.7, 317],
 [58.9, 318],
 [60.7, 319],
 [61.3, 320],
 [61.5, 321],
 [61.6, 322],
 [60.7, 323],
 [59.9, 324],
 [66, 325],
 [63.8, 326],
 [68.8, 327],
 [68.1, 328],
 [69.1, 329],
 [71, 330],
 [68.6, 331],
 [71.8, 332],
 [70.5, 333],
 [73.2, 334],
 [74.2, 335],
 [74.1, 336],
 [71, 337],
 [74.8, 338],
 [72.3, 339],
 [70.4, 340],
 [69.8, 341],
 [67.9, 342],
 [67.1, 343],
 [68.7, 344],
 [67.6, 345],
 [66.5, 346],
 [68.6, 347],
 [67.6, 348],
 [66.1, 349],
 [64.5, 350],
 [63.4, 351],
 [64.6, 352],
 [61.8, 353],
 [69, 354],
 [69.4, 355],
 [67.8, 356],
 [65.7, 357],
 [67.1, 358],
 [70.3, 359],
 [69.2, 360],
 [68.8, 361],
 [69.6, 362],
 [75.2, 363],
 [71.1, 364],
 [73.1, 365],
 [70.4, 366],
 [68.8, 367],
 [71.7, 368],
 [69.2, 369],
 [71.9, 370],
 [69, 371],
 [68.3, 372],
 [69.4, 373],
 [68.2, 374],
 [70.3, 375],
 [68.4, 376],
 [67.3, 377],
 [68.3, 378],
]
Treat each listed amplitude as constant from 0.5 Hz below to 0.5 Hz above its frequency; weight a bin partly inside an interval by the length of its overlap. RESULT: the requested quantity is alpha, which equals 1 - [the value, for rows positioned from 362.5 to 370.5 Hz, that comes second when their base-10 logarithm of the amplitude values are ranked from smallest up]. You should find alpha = -0.840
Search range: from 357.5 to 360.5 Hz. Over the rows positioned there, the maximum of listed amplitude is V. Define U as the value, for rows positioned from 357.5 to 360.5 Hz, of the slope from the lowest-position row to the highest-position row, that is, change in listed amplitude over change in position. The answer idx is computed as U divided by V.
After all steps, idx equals 0.015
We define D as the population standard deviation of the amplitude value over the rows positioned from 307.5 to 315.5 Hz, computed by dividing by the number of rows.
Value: 1.7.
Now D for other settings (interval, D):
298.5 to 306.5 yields 1.1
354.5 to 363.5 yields 2.5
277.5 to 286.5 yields 1.3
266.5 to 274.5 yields 1.6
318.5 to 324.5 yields 0.6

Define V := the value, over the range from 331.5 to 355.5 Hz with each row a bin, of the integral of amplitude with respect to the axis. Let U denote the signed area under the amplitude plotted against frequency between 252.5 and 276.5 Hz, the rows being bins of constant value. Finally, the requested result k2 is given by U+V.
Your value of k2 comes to 3140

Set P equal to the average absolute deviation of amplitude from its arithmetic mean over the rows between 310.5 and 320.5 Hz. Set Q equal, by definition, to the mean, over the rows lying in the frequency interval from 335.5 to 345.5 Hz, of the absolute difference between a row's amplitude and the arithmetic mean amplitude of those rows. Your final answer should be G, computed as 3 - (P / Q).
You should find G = 2.42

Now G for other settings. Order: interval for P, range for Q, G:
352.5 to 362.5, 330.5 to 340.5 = 1.89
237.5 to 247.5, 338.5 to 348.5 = 1.84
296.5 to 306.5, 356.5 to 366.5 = 2.52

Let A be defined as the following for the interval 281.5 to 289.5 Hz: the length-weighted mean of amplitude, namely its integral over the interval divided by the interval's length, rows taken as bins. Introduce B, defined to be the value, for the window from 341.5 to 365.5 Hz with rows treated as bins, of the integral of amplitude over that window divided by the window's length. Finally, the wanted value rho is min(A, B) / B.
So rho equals 0.93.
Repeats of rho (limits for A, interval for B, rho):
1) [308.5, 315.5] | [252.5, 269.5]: 0.93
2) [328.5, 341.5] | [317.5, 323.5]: 1.00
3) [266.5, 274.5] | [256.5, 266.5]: 0.98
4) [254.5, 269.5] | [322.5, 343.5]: 0.90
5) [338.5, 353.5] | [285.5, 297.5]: 1.00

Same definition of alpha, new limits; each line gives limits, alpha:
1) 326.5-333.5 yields -0.836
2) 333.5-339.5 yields -0.859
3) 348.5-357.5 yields -0.802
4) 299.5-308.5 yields -0.778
